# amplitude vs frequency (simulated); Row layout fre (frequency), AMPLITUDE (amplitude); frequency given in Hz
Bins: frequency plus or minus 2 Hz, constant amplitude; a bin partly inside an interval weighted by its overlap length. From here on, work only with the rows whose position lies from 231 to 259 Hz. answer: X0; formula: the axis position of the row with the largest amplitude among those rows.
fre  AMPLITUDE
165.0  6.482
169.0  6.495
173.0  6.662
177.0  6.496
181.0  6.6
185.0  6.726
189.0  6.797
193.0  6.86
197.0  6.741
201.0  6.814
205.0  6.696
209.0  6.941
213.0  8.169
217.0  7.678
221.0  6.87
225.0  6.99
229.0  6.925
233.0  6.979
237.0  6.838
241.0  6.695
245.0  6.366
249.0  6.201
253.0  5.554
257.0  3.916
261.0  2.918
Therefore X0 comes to 233.0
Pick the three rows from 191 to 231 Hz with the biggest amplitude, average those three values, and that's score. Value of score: 7.6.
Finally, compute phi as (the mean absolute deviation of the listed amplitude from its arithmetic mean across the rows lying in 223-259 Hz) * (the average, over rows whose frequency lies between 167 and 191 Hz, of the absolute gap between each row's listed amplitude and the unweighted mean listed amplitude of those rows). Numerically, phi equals 0.069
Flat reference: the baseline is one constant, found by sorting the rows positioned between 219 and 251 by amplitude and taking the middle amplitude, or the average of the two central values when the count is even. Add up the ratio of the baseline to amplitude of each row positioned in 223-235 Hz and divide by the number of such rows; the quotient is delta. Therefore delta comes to 0.98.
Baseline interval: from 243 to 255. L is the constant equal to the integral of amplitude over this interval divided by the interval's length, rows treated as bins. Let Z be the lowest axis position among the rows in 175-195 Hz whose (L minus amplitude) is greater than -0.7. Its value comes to 177.0 Hz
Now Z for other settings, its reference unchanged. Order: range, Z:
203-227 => 205.0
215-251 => 241.0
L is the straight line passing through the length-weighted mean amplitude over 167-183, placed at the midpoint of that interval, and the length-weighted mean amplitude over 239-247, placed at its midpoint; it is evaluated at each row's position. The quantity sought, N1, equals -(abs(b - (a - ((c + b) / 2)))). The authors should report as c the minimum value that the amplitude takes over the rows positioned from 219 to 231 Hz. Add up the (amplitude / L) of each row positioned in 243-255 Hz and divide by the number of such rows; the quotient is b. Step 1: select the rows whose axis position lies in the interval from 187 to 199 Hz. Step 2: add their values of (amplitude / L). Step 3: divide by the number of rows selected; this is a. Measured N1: -3.79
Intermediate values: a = 1.04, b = 0.93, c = 6.87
